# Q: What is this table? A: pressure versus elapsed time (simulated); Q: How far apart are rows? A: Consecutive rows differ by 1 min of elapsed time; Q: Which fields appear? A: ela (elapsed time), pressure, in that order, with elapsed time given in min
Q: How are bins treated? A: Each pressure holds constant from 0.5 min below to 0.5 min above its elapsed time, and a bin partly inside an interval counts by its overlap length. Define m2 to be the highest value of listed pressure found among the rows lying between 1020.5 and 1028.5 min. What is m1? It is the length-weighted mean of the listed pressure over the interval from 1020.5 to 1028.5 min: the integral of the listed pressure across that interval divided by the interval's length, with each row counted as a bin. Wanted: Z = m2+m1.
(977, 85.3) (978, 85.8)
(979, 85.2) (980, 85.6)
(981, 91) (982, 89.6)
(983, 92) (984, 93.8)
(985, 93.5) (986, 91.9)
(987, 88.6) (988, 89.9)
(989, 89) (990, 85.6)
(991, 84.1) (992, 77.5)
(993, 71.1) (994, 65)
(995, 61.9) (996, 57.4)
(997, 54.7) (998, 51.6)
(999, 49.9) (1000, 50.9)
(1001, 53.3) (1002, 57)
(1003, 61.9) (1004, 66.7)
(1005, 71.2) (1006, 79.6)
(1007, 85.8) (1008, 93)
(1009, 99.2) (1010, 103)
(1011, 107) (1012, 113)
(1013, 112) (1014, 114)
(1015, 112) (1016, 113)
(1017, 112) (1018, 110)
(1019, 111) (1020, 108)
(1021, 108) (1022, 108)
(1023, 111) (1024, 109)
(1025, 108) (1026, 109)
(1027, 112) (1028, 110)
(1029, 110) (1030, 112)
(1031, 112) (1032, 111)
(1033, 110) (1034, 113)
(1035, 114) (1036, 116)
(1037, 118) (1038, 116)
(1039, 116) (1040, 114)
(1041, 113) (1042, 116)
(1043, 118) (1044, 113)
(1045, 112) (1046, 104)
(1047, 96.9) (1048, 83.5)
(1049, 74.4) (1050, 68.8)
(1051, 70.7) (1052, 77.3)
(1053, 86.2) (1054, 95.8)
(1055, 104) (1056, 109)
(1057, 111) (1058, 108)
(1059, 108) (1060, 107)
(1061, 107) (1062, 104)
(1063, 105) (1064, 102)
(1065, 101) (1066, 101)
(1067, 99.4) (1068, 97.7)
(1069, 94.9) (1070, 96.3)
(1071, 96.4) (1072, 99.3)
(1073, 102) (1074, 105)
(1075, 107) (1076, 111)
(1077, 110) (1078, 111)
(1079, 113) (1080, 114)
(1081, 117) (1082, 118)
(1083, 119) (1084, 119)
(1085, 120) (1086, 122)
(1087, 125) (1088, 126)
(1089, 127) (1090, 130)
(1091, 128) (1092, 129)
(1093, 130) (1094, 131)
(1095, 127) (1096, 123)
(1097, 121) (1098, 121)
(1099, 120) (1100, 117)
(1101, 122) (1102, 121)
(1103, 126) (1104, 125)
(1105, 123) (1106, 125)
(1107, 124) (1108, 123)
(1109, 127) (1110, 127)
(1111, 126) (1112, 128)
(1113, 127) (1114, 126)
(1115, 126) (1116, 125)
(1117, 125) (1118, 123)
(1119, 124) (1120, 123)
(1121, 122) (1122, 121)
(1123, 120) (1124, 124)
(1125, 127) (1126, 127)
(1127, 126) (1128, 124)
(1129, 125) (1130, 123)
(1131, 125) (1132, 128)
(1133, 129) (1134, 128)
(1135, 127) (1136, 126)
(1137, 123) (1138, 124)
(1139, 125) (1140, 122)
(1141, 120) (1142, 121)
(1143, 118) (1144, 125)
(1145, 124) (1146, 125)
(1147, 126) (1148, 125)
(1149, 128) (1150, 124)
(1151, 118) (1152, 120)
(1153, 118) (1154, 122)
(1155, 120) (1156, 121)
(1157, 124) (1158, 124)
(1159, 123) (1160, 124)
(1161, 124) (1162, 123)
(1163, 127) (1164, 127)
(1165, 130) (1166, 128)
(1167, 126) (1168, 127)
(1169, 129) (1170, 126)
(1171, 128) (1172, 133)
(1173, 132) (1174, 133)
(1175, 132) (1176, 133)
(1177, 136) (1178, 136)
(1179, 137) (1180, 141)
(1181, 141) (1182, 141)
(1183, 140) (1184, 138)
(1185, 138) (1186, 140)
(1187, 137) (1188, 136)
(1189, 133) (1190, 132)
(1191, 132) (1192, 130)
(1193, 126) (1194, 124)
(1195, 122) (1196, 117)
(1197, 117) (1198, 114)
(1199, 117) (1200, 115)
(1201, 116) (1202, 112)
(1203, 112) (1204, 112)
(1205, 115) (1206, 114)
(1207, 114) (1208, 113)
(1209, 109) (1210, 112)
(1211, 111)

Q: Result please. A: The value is 221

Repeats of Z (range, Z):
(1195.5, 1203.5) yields 232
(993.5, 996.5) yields 126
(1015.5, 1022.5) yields 223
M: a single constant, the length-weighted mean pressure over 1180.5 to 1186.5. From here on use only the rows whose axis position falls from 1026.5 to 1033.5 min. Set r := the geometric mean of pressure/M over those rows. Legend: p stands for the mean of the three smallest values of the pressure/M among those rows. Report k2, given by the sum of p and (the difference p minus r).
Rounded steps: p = 0.79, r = 0.79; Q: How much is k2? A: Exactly 0.78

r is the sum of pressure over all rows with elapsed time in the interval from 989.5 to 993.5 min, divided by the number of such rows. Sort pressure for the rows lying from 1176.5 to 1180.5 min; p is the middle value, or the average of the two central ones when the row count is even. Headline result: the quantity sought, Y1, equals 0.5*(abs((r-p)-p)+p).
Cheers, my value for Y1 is 165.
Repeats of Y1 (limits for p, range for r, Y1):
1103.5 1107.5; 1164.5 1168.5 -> 123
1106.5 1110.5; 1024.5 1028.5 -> 133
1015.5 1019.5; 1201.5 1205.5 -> 111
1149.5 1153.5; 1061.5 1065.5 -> 127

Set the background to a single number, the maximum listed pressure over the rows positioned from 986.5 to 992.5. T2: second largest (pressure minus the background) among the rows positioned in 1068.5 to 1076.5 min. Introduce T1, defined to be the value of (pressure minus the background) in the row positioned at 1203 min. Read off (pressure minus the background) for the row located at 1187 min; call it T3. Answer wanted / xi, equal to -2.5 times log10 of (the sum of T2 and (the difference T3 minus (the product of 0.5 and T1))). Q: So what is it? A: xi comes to -4.31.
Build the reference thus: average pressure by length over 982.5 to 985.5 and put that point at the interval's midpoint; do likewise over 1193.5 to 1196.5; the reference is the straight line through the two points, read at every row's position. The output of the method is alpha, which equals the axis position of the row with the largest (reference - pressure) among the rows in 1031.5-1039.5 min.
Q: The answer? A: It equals 1033 min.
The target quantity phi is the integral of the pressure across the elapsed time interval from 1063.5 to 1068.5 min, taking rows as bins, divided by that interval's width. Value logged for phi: 100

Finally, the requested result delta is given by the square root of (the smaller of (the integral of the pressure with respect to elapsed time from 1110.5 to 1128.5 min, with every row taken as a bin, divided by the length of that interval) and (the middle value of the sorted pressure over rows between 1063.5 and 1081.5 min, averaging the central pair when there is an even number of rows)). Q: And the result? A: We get 10.1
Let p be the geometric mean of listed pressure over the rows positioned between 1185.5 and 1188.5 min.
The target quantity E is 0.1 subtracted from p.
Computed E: 138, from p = 138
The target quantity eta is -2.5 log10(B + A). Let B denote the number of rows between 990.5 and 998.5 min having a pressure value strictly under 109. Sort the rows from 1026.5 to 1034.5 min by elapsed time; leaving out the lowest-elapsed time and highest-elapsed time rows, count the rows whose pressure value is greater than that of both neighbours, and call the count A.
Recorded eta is -2.3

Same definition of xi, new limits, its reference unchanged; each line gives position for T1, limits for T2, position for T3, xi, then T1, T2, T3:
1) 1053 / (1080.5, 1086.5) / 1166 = -4.61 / -4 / 30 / 38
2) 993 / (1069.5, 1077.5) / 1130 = -4.49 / -19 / 20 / 33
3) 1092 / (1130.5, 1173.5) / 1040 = -4.17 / 39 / 42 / 24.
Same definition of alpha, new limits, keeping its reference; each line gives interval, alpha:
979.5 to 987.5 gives 980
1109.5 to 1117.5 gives 1117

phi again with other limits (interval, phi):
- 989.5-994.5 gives 77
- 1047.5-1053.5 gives 77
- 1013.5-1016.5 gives 113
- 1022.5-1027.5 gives 110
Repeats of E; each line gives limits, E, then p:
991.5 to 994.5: 71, 71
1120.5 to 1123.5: 121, 121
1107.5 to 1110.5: 126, 126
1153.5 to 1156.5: 121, 121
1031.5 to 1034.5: 111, 111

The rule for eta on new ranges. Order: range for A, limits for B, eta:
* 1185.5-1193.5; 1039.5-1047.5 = -0.8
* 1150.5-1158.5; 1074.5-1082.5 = -1.2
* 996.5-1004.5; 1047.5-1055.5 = -2.3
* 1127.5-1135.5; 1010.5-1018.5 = -1.2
